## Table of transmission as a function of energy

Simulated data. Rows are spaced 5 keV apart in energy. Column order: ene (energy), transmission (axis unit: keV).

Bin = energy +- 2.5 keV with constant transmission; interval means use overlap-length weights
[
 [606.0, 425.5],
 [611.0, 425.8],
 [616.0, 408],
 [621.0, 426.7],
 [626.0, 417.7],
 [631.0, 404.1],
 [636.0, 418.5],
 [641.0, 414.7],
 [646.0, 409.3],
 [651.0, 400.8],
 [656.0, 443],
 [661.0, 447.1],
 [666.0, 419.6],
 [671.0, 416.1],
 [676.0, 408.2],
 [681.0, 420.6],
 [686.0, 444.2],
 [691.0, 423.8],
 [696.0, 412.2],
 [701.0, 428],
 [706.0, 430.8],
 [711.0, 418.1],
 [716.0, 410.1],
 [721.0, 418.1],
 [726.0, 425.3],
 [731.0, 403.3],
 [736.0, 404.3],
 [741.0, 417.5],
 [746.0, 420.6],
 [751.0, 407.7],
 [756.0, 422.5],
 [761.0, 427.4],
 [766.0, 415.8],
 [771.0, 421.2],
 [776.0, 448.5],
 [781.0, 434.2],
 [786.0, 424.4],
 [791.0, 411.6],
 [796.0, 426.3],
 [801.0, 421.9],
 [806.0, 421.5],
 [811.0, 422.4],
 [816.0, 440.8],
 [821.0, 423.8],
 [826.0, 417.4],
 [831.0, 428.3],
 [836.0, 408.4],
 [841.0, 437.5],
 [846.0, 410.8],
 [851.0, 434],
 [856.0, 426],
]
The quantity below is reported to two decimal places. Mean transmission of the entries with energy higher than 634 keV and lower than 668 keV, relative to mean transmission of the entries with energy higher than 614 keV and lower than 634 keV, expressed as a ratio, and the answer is 1.02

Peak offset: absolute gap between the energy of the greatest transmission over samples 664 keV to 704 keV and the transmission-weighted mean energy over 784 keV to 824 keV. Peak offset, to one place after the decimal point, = 117.6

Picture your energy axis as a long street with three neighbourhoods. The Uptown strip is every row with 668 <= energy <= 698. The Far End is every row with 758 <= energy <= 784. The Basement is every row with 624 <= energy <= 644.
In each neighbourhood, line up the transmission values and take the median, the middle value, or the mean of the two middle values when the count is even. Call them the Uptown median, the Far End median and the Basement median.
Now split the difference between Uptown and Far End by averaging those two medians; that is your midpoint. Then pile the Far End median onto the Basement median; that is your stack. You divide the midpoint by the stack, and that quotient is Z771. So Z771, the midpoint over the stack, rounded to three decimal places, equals 0.501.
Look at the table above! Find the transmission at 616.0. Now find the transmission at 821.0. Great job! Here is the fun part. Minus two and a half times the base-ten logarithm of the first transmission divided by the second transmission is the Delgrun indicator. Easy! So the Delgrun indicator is 0.04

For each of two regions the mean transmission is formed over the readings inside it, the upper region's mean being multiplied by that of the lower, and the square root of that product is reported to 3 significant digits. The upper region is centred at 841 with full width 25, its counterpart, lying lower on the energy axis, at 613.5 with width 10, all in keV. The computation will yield 420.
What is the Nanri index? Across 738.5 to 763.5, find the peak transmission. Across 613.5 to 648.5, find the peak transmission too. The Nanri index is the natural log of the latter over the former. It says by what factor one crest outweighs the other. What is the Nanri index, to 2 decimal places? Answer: 0.00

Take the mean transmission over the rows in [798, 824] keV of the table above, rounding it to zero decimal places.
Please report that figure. 426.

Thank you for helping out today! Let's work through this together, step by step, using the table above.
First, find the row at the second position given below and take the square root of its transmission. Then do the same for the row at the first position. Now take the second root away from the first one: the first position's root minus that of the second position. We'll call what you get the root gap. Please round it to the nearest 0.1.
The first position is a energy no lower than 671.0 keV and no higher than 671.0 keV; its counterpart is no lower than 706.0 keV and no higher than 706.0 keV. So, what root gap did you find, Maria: -0.4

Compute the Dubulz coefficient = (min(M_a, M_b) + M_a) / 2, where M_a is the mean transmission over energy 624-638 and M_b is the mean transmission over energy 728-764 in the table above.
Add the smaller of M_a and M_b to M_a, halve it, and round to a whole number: 413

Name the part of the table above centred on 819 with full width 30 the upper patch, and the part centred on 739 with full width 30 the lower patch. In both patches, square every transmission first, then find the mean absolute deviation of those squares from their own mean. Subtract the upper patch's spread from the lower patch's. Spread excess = 1563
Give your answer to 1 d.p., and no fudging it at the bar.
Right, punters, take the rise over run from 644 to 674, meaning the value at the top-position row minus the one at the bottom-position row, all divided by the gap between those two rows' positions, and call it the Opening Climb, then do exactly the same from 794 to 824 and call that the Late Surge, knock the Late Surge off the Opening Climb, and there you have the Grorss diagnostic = 0.4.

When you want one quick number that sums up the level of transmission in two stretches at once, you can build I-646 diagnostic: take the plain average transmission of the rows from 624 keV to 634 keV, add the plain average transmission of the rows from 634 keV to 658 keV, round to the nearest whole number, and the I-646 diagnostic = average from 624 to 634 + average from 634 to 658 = 828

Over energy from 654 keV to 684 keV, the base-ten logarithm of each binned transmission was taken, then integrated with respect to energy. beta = 79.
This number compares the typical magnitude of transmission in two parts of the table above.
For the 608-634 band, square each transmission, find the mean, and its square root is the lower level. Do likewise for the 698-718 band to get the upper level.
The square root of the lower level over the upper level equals 0.99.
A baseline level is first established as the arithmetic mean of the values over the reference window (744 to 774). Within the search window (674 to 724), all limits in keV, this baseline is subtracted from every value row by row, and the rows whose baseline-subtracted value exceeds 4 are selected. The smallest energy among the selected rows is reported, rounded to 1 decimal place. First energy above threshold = 686.0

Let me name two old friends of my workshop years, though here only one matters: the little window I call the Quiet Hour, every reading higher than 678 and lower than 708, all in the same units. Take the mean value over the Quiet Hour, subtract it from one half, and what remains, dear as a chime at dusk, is -426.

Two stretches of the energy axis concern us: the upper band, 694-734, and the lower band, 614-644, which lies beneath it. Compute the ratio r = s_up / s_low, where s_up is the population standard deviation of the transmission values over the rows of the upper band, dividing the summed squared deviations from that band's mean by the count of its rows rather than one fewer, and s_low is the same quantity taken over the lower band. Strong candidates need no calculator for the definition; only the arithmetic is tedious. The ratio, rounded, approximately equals 1.21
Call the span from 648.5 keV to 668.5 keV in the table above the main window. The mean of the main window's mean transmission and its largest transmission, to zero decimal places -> 437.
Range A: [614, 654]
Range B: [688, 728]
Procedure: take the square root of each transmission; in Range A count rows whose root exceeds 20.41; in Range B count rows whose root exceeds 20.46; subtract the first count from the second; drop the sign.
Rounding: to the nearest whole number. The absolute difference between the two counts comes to 1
